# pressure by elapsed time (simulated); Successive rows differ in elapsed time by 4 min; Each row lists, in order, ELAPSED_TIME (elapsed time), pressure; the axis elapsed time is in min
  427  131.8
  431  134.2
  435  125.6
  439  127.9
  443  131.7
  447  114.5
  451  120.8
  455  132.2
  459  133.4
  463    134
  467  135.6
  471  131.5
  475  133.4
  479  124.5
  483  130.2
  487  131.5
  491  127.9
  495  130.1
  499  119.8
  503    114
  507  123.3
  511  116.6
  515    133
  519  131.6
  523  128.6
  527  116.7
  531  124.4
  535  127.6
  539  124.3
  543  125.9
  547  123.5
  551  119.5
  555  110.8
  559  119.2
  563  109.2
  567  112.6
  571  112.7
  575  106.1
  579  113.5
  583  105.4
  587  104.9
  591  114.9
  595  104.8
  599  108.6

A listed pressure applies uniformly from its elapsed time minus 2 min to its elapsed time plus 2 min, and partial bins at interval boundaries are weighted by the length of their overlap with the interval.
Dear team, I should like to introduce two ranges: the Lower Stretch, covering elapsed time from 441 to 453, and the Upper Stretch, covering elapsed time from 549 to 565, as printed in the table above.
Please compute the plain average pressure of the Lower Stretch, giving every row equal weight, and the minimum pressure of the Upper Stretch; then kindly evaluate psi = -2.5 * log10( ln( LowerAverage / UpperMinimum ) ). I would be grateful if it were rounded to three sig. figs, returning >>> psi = 2.36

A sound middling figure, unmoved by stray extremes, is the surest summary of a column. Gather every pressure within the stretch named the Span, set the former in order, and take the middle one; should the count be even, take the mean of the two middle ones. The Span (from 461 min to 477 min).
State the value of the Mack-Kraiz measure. 134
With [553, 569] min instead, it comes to 112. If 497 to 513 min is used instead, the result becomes 118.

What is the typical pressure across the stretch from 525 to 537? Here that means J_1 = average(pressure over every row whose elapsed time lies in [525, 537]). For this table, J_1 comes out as 123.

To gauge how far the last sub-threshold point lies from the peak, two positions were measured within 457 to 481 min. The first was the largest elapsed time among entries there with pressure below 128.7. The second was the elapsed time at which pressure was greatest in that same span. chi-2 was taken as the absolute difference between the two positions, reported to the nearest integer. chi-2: 12 min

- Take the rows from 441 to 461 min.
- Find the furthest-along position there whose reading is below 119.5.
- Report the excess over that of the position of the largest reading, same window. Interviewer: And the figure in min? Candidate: 12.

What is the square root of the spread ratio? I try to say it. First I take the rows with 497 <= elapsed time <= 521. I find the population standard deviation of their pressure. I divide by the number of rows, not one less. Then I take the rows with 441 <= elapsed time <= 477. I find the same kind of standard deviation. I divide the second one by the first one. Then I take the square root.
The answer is 0.97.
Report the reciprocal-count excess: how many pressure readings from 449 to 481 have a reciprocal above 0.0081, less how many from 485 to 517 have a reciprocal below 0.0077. -2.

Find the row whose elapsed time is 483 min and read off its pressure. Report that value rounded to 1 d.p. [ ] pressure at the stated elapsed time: 130.2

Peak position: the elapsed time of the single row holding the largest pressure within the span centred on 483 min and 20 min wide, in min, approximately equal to 475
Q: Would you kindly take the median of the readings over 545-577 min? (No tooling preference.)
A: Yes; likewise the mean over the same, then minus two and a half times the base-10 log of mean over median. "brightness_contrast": -0.015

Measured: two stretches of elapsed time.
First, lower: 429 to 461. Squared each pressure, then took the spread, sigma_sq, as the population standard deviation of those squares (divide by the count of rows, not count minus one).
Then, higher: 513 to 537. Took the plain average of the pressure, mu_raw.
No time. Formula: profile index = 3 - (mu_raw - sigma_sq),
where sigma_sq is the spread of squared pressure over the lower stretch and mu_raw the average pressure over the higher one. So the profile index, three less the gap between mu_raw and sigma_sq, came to 1496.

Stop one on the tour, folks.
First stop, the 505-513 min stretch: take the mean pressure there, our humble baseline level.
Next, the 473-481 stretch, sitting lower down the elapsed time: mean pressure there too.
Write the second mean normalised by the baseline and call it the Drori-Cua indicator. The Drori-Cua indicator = 1.08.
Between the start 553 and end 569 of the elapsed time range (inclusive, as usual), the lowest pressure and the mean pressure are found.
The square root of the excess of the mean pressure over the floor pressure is 1.94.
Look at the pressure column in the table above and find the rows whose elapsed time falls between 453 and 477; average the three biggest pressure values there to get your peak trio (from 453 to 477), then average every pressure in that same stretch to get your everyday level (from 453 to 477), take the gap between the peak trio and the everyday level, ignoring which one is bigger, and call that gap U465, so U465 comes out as 1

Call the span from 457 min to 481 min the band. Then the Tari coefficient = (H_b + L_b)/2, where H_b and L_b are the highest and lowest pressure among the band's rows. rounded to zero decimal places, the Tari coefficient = 130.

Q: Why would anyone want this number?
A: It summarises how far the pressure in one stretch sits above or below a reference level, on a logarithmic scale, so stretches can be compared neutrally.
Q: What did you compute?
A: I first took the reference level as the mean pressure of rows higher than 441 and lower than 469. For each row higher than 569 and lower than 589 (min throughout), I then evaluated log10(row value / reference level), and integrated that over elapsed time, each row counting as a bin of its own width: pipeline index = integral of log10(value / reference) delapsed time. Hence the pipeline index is -1.50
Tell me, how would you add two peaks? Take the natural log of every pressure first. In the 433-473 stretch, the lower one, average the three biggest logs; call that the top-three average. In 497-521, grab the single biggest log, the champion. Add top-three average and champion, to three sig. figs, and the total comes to 9.79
